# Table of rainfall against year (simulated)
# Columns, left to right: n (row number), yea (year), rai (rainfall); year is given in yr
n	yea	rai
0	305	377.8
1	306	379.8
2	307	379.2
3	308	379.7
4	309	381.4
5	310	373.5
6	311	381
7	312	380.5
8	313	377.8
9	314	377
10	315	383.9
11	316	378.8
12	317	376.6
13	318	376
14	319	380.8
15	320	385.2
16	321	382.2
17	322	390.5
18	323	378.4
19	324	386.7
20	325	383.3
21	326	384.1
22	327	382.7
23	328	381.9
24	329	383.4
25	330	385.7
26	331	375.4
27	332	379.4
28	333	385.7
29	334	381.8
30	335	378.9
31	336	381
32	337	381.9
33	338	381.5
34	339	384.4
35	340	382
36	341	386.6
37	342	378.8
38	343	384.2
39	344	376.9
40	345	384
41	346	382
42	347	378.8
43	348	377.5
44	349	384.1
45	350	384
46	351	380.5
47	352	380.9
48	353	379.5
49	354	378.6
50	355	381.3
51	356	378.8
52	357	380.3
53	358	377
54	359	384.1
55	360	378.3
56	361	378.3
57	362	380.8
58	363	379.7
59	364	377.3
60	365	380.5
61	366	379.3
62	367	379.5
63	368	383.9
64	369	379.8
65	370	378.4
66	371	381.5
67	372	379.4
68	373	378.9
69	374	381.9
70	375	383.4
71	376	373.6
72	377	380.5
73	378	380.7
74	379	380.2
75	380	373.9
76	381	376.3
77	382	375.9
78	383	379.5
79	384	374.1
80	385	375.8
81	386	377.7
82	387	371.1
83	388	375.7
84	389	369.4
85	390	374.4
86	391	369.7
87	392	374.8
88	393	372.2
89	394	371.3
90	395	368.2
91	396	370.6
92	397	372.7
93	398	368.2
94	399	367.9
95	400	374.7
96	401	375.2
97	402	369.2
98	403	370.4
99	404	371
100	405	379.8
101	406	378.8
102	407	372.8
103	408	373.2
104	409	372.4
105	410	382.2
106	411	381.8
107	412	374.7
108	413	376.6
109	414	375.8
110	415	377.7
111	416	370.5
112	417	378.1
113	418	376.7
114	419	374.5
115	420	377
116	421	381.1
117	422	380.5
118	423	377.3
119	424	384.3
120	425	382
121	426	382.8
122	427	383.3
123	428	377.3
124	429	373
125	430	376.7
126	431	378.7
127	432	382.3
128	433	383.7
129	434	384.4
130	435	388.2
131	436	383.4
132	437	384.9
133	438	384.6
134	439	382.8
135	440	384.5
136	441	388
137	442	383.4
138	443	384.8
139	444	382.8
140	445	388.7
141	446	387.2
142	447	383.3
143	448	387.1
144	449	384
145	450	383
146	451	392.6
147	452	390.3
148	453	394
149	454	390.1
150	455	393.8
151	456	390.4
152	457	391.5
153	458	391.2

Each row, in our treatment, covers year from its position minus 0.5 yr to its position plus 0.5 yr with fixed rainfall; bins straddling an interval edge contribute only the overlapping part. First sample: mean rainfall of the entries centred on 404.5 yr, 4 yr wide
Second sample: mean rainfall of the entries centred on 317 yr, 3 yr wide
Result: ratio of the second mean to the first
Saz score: 1.01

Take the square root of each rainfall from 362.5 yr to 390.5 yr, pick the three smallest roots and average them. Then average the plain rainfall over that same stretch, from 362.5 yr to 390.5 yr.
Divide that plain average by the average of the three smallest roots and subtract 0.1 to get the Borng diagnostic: 19.51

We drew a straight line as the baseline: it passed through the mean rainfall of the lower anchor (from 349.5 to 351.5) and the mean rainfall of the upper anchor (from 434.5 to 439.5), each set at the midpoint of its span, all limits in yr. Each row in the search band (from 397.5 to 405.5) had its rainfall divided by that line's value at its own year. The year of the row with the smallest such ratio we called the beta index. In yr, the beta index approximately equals 399 yr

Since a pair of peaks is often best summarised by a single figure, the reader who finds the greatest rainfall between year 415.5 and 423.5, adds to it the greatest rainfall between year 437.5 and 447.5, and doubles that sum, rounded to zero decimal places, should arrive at 1540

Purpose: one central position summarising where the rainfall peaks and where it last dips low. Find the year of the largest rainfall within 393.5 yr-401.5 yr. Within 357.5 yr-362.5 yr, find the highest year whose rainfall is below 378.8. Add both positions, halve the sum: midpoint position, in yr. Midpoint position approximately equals 381.0 yr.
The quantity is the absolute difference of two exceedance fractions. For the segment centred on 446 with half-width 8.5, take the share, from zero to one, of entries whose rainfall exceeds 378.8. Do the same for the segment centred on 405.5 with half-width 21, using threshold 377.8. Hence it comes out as 0.8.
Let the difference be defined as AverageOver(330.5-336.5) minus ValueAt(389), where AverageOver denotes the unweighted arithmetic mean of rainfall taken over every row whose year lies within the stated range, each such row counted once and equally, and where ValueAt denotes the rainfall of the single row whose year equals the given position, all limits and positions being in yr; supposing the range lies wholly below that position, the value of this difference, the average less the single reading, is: 11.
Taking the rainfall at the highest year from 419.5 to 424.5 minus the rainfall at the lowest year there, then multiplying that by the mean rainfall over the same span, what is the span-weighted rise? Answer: 2774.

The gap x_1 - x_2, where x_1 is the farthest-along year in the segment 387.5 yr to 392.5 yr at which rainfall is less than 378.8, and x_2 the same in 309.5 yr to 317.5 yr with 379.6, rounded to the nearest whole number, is 75 yr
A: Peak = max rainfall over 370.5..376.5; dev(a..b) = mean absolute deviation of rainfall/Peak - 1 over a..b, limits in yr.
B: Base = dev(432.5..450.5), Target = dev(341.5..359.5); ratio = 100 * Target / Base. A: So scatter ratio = 135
